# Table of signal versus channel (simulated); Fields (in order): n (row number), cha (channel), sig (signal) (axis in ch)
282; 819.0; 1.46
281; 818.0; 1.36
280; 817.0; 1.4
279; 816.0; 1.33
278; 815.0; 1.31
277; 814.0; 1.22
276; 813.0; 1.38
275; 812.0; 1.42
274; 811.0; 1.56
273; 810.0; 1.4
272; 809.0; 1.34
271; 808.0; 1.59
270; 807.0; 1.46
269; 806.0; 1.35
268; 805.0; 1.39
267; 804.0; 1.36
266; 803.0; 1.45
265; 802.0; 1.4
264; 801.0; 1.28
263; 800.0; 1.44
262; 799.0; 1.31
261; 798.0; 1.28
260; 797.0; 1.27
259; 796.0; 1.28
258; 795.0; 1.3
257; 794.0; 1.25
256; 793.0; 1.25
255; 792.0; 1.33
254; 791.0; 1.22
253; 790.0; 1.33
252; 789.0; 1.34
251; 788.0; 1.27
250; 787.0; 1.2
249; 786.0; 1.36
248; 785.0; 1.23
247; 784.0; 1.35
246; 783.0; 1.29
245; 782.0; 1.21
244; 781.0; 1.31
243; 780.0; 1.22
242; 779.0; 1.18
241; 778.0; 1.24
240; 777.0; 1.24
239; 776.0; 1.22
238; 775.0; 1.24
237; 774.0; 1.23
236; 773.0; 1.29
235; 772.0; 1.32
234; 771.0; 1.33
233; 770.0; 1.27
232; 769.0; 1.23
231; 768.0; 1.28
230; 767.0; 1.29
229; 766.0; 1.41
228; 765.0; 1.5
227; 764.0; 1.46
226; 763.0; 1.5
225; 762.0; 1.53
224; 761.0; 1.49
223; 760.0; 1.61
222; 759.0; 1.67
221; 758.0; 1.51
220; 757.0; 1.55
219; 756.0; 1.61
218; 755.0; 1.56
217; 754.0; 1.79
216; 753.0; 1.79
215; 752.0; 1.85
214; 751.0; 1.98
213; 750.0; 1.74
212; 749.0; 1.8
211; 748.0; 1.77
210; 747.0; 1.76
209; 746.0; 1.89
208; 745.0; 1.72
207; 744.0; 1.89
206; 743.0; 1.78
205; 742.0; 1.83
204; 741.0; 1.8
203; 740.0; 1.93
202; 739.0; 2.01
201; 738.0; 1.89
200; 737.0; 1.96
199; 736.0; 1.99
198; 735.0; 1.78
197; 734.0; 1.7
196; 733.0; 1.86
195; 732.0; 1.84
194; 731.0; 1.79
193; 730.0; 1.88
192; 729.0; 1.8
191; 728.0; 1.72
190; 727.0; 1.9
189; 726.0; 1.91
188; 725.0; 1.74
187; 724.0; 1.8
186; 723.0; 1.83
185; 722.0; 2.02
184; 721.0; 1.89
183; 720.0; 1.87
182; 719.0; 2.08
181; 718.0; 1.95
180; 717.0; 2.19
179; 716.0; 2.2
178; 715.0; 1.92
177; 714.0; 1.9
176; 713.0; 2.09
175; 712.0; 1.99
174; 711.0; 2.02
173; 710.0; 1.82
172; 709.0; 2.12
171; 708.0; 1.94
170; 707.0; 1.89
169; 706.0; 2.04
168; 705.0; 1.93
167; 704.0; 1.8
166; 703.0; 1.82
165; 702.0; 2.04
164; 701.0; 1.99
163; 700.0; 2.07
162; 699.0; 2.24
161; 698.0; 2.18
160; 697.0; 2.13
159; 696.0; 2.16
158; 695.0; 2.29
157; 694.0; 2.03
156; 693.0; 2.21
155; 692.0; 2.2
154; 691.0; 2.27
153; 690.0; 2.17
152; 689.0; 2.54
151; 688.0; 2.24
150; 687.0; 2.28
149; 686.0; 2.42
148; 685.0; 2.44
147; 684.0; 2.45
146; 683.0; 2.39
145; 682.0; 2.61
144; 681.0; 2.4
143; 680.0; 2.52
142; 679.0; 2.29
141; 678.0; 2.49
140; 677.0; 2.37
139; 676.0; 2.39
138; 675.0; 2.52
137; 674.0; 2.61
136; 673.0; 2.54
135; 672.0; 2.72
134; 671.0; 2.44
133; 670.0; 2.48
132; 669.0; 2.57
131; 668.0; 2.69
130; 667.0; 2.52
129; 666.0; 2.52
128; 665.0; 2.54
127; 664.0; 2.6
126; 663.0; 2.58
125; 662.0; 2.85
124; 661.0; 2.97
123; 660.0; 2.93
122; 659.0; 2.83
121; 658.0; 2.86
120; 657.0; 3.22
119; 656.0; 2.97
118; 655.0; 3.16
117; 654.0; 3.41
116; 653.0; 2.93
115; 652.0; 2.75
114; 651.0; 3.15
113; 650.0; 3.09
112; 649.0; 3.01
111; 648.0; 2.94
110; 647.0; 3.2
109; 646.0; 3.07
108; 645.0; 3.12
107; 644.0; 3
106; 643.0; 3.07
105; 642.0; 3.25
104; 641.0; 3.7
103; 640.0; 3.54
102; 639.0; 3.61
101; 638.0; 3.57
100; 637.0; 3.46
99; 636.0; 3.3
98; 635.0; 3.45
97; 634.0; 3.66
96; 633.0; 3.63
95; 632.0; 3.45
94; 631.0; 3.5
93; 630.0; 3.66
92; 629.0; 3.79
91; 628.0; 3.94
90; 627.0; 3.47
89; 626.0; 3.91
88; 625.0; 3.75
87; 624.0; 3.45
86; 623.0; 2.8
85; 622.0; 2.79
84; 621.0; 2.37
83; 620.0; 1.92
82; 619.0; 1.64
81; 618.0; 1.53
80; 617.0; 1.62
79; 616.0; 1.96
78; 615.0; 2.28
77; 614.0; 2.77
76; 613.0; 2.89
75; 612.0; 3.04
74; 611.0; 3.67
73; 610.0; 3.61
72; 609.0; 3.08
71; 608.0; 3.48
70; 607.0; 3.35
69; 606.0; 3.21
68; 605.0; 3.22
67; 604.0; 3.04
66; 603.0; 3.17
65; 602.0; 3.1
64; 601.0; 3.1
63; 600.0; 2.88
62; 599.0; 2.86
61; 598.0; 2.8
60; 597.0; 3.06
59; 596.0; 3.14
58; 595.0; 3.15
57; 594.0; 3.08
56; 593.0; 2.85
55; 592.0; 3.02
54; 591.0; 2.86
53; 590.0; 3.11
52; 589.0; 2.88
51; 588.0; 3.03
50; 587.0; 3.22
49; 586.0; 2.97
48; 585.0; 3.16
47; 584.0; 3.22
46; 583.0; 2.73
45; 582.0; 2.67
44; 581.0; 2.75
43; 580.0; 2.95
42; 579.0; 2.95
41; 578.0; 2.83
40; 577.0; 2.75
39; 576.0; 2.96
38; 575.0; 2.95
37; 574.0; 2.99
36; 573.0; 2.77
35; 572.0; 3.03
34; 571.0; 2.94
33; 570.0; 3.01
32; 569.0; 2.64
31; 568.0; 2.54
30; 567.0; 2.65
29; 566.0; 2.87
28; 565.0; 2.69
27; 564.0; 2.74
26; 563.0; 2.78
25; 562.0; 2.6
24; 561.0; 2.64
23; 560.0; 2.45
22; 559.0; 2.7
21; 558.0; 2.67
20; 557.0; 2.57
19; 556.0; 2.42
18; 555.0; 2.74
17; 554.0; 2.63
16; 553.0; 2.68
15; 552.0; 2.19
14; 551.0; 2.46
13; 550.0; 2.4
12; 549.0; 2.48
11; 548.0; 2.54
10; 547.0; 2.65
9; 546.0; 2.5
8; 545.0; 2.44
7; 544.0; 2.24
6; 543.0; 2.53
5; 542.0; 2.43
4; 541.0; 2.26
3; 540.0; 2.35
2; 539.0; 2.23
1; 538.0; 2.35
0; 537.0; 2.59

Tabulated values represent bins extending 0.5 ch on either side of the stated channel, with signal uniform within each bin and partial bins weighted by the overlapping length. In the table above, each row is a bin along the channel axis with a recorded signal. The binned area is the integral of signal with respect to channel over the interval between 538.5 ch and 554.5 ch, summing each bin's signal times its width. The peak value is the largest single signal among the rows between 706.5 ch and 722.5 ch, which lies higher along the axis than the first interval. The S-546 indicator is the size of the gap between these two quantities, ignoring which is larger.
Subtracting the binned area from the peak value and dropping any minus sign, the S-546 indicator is 36.8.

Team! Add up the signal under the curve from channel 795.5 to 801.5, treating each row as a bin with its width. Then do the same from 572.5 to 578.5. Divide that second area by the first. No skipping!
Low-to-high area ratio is 2.2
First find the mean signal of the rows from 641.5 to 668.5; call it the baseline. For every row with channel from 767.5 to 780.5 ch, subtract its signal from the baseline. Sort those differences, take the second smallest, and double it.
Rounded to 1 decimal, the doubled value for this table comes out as 3.2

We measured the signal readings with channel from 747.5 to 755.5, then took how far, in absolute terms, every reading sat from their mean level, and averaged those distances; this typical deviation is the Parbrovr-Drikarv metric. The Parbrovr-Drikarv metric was 0.071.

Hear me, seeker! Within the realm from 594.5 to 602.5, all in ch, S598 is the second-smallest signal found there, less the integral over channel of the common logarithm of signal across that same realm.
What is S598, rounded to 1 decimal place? -1.0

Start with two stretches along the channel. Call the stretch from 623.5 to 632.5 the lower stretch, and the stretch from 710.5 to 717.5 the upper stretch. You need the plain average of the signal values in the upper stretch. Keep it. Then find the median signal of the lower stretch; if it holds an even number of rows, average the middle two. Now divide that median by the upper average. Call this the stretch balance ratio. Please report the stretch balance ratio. 1.8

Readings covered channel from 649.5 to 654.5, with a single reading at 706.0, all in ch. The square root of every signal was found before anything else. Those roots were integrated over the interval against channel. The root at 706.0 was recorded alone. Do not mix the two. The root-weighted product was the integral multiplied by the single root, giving 12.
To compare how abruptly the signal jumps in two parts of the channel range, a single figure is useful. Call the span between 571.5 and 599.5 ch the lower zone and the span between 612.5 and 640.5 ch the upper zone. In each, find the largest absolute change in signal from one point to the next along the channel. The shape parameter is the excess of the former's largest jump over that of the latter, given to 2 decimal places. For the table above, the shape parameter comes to -0.16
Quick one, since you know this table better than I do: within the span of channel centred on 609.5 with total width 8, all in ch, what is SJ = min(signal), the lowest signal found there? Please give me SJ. 2.89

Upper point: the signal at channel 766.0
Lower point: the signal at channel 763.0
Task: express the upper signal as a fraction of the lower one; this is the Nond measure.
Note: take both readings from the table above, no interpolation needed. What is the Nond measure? 0.9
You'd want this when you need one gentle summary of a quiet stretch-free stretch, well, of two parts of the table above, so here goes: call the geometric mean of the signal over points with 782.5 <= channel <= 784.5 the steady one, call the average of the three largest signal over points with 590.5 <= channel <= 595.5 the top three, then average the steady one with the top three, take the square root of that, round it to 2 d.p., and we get 1.48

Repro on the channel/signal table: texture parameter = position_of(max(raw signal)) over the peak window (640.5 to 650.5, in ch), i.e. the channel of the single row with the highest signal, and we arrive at 641.0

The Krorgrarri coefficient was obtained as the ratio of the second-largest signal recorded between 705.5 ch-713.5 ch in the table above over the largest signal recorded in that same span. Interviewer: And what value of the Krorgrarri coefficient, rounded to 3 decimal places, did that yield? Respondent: 0.986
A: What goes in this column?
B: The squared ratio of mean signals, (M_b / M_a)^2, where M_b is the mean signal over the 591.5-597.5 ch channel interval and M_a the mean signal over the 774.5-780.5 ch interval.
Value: 6.2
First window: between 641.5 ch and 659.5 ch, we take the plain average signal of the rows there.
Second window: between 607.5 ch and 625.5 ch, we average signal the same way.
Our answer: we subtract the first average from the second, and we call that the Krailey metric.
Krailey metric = -0.35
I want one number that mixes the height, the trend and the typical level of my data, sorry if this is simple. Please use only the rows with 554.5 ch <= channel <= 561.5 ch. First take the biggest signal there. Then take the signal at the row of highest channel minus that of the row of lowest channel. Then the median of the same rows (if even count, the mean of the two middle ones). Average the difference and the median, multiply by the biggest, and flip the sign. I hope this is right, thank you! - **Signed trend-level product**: -3.5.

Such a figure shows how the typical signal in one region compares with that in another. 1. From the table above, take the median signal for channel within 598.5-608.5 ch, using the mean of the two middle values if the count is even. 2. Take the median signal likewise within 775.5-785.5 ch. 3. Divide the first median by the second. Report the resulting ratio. 2.54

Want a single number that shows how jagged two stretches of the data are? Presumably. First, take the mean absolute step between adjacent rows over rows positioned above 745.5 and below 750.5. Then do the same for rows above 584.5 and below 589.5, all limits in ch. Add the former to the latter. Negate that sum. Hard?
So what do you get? -0.25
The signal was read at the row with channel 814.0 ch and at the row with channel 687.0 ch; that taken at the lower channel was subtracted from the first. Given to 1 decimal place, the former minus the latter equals -1.1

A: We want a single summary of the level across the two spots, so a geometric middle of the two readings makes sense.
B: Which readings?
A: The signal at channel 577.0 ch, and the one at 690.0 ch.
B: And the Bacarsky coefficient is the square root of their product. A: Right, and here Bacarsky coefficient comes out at 2.44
